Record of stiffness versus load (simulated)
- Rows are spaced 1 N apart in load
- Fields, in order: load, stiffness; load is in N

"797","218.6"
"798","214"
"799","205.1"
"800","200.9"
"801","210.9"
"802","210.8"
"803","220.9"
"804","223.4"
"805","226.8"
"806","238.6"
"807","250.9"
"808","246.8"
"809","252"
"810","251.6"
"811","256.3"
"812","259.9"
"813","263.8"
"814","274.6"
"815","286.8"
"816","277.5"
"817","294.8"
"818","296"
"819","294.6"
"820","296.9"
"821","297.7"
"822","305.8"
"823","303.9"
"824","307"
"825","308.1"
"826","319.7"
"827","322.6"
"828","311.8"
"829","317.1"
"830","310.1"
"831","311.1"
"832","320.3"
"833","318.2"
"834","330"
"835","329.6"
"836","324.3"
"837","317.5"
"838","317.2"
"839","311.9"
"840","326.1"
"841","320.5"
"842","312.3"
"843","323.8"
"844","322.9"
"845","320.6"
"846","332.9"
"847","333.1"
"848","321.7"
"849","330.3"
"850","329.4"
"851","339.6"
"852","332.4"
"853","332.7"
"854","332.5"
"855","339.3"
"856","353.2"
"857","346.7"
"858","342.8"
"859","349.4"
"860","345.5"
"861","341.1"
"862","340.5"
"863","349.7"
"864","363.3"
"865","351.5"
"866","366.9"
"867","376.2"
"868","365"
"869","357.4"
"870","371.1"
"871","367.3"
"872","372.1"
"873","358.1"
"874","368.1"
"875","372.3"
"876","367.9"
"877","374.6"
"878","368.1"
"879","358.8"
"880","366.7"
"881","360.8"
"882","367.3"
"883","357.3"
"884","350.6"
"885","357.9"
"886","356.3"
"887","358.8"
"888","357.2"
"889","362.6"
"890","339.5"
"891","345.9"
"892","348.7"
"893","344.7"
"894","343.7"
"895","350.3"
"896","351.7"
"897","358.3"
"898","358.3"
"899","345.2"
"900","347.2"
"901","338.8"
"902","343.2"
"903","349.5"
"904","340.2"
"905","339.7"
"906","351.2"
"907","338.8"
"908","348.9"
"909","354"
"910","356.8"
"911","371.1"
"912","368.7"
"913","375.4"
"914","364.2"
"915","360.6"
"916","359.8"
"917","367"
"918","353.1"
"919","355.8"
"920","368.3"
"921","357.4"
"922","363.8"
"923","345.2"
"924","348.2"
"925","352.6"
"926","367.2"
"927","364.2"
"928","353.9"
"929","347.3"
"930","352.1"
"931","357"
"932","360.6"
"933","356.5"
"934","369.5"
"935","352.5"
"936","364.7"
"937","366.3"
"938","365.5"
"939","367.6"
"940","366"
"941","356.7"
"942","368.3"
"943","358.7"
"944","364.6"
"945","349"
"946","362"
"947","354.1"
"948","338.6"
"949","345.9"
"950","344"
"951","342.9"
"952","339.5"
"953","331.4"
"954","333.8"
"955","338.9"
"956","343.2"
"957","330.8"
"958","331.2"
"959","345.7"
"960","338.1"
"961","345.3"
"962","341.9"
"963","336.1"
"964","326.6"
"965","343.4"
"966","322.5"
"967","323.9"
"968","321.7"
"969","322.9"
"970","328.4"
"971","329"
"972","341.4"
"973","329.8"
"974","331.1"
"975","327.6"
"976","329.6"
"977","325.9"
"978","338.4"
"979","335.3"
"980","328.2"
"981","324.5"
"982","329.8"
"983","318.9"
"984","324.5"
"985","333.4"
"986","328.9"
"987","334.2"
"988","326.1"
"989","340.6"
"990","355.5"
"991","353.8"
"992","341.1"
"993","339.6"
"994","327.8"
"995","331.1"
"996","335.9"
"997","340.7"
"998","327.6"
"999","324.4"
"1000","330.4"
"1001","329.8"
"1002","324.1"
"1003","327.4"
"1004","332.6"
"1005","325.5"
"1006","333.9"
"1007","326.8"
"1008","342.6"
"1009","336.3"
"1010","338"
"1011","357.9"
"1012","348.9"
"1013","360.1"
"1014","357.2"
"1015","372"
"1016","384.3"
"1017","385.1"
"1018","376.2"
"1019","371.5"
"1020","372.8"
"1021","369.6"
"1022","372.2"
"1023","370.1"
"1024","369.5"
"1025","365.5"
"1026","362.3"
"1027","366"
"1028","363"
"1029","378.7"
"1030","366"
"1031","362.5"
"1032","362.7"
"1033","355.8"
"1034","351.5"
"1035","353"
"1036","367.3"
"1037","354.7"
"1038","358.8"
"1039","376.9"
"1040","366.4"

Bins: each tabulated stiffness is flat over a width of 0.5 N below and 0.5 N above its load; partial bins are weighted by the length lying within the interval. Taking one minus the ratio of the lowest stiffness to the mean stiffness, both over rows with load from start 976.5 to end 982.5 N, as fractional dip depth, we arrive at 0.018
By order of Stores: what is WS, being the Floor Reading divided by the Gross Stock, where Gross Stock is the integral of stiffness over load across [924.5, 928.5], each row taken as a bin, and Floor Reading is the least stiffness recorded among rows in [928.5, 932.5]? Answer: 0.24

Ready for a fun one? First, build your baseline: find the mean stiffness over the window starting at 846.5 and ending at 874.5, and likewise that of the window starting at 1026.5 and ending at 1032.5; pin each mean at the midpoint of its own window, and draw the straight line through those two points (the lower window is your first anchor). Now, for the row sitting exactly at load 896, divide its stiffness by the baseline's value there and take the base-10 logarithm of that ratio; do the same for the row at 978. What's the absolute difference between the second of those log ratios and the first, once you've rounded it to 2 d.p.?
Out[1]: 0.03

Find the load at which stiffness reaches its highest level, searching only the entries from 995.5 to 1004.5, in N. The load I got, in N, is 997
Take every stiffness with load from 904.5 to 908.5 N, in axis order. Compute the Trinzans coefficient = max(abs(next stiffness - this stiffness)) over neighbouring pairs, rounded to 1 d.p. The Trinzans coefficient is 12.4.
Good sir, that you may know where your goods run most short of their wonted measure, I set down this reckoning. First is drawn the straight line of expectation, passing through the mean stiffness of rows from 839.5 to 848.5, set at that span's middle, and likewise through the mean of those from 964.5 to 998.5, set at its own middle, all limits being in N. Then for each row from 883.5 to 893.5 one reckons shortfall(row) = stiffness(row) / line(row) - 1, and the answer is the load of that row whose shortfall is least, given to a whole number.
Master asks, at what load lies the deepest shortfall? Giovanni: 890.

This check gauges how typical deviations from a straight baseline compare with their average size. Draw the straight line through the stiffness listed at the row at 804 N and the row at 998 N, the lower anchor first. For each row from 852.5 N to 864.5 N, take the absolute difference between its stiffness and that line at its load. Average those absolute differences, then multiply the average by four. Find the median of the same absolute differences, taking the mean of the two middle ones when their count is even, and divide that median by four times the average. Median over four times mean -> 0.248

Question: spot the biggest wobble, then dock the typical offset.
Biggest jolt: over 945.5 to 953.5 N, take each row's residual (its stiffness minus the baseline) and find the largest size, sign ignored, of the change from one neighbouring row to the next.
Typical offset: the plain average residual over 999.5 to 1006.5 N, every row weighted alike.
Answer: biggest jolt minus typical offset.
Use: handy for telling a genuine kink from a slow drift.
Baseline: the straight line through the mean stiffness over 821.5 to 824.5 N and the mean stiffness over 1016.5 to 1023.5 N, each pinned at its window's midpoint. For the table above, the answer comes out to 55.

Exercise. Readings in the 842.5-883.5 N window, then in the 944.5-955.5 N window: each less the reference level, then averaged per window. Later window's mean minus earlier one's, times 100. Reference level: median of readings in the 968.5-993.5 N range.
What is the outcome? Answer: -686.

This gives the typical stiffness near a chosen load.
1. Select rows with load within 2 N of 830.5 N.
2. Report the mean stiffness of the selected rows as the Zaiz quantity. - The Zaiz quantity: 315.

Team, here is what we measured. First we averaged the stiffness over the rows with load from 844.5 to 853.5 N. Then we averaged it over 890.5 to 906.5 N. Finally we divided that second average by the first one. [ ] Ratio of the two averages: 1.05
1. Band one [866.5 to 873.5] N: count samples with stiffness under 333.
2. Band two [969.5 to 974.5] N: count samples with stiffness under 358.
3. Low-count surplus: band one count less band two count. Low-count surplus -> -5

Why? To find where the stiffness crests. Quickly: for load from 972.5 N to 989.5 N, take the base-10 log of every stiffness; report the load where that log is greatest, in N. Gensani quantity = 989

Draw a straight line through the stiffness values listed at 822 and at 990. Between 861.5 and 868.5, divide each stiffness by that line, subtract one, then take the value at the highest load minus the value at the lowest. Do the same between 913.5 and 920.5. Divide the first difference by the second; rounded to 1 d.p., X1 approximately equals 11.0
